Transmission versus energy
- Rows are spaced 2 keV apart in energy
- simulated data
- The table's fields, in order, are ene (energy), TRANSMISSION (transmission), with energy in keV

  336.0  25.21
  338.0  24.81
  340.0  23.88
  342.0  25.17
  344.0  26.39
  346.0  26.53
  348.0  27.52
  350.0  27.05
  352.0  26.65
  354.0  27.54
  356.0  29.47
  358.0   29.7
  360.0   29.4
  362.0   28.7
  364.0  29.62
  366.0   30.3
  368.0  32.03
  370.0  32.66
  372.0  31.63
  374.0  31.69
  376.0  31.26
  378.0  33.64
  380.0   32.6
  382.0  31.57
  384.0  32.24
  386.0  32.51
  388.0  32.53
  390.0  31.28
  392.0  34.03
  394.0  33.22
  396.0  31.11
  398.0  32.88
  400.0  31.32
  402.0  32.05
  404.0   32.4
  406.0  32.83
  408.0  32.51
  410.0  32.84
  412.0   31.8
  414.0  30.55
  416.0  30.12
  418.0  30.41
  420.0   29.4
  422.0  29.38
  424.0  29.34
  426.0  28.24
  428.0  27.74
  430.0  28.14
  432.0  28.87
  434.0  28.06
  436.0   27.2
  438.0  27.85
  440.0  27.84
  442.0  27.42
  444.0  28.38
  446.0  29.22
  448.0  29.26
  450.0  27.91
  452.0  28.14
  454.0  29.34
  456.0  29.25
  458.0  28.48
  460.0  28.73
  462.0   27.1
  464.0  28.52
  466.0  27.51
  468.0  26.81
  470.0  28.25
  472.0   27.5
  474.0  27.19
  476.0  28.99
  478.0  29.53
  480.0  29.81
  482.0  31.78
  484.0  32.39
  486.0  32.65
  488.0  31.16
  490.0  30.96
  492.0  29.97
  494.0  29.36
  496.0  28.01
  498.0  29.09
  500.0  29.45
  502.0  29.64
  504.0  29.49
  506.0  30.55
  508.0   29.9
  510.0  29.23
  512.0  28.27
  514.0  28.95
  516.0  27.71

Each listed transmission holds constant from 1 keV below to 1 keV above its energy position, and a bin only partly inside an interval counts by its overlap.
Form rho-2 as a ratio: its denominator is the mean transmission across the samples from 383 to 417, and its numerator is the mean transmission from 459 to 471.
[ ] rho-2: 0.87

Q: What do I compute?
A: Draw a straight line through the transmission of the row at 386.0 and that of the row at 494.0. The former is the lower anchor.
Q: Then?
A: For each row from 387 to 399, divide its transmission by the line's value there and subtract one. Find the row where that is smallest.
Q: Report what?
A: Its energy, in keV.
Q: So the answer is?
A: 396.0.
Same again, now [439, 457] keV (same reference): 442.0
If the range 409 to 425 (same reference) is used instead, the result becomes 420.0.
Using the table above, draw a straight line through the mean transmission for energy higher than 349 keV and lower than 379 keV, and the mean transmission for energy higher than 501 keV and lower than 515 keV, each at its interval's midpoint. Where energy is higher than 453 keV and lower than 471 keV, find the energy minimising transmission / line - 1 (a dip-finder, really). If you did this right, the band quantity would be 468.0 keV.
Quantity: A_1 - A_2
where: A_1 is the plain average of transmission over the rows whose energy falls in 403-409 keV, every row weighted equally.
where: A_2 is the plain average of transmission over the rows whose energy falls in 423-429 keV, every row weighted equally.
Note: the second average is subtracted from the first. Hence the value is 4.1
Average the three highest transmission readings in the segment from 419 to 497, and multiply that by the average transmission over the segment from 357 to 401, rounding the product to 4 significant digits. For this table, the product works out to 1021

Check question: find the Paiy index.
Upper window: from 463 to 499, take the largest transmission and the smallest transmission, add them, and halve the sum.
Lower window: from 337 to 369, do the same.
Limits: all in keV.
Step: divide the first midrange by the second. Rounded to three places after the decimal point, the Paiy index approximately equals 1.063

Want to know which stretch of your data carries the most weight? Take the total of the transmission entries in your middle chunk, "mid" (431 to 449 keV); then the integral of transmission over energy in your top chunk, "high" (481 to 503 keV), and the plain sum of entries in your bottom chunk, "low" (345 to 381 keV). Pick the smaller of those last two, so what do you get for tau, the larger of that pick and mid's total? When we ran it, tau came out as 538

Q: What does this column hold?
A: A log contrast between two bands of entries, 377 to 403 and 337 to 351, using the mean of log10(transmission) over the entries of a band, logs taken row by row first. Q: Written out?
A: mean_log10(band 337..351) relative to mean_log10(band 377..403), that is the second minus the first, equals -0.10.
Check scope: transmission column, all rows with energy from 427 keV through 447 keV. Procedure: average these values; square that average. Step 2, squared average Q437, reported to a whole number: 788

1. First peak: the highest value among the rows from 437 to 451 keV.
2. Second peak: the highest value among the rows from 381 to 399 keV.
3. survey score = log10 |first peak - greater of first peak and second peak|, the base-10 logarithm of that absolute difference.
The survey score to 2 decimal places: 0.68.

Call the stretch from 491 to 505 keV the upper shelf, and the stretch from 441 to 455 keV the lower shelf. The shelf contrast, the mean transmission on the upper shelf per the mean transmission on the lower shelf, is 1.03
